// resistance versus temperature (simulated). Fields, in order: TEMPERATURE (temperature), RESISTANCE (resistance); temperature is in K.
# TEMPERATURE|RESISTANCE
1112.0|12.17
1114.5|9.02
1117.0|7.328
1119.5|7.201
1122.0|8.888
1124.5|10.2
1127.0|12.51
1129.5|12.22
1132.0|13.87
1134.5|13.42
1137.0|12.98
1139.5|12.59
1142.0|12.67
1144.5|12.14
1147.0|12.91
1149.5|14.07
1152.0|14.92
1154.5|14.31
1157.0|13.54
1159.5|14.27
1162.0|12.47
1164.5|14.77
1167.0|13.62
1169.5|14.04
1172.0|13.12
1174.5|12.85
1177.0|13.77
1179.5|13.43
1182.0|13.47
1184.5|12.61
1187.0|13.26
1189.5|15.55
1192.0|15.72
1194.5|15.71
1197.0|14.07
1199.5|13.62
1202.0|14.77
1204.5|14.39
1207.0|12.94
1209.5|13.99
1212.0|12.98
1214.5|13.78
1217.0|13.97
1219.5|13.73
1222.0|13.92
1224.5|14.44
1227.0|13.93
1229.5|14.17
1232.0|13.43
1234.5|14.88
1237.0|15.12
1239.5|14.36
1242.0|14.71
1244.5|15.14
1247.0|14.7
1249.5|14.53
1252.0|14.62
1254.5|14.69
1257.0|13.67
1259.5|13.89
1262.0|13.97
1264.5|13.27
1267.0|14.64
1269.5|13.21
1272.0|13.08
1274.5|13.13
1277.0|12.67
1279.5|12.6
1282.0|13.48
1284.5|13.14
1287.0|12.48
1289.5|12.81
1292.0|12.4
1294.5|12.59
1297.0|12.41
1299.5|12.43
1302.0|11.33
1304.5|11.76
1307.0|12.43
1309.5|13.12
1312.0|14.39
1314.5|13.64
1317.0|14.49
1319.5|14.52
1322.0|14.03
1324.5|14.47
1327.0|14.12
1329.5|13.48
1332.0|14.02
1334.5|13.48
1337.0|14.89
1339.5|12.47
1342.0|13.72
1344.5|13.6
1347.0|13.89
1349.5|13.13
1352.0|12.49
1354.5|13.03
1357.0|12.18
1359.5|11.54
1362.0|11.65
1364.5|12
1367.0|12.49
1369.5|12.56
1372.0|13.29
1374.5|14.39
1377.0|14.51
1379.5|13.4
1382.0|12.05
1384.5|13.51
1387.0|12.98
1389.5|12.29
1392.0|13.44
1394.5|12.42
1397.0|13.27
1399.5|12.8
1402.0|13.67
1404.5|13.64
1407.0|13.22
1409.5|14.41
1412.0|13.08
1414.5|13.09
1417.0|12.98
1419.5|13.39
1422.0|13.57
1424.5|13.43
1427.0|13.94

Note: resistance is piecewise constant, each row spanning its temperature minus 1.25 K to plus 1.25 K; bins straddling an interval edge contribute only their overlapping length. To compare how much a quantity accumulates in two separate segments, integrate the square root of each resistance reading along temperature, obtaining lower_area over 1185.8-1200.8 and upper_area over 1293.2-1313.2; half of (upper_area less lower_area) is 7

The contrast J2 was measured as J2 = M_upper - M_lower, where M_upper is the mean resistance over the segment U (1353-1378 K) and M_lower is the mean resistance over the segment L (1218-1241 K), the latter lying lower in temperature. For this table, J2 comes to -1.5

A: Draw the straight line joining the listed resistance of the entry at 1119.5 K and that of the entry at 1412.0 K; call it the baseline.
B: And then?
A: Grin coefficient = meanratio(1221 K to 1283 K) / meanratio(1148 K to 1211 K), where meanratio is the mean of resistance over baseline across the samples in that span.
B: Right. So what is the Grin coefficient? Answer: 0.86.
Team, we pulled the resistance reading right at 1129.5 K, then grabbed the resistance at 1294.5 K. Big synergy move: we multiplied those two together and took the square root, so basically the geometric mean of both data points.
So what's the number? 12.4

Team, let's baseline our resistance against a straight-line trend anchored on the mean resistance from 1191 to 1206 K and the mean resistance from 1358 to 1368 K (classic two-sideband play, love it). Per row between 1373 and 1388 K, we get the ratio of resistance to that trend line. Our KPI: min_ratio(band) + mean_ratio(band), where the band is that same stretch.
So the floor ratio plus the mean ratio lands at 2.2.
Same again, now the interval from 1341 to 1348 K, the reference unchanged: 2.2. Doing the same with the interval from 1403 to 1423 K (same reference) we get 2.4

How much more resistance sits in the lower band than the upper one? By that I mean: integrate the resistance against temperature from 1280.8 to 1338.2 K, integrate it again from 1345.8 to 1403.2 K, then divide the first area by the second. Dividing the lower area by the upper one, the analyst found 1.03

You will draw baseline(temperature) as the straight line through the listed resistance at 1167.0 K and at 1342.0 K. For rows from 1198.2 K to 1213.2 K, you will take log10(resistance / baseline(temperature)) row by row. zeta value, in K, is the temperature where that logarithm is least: 1207.0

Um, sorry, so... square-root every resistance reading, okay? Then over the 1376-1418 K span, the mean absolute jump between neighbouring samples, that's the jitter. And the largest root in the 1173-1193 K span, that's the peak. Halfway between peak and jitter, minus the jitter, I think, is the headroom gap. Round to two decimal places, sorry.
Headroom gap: 1.93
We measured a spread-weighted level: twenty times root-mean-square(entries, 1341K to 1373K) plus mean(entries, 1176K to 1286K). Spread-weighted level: 269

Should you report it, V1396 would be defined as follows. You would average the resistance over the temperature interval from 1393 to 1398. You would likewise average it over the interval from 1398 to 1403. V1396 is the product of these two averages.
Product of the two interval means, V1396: 170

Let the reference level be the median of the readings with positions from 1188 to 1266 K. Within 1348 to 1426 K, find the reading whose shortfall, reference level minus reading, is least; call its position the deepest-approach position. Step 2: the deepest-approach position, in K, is 1377.0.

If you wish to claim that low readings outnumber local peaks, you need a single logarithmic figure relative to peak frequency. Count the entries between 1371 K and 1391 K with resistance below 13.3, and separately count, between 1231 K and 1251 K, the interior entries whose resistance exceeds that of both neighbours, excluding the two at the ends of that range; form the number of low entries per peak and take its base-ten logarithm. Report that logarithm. 0.30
